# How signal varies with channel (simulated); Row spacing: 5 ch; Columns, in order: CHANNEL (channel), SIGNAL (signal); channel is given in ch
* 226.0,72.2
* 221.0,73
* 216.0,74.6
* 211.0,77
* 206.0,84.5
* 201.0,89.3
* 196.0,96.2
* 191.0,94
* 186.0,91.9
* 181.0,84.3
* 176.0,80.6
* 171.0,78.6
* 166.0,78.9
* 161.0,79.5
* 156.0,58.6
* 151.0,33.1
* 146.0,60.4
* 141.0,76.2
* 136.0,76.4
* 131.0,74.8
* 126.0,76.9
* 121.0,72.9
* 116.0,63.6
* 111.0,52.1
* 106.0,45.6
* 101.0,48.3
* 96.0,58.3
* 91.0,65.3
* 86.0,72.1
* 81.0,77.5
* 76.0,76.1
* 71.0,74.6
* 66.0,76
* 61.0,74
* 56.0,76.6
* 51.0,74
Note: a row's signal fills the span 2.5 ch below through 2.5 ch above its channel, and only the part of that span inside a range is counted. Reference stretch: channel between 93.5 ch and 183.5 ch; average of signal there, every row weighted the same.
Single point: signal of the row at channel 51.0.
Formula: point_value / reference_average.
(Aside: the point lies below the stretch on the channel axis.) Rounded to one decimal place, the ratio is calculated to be 1.1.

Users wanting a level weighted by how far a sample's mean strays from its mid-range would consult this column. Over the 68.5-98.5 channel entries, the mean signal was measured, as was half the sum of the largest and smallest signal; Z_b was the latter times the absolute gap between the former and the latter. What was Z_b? 187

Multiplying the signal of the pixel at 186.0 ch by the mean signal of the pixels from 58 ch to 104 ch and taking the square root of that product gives 80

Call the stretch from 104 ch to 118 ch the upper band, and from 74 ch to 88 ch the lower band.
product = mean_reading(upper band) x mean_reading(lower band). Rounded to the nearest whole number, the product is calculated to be 4045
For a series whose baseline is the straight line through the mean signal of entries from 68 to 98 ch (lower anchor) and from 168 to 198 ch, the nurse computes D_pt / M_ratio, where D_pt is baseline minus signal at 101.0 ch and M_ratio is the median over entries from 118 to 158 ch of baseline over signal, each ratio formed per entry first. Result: 24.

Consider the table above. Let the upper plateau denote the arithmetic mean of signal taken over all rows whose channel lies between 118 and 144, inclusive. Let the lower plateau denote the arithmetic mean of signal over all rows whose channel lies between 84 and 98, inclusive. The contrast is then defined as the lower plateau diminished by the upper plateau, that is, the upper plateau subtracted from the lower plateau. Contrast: -10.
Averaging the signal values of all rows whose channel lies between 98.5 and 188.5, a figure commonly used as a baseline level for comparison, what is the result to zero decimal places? 68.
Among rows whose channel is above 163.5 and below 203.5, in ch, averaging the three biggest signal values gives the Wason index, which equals 94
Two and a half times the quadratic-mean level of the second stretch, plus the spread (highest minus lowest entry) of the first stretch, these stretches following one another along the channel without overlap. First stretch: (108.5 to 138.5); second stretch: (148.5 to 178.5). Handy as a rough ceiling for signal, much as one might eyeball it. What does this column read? 201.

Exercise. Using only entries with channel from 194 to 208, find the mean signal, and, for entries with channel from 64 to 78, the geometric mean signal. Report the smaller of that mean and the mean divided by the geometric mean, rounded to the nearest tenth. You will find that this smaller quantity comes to 1.2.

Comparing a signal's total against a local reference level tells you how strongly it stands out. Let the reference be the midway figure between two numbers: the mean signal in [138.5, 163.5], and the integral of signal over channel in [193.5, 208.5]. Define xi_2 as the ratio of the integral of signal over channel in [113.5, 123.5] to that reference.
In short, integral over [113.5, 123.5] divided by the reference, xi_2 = 1.0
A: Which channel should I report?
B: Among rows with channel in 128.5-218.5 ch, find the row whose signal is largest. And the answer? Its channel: 196.0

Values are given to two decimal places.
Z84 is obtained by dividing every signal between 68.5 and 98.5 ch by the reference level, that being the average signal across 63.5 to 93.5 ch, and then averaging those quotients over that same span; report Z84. 0.96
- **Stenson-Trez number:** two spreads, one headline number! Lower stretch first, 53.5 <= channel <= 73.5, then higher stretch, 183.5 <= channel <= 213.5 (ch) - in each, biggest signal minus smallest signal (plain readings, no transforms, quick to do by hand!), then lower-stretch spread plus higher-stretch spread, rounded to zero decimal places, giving 22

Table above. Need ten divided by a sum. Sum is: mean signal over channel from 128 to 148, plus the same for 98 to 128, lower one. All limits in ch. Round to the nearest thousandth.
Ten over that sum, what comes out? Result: 0.076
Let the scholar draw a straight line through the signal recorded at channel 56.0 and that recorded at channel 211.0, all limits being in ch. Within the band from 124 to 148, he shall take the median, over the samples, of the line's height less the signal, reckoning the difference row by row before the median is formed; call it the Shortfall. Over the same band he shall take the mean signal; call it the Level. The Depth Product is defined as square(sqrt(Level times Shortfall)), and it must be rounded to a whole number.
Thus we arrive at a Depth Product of 45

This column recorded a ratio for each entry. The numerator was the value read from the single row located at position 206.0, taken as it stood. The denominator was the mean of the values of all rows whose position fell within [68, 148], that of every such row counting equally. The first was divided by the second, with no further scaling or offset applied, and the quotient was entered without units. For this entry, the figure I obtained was 1.26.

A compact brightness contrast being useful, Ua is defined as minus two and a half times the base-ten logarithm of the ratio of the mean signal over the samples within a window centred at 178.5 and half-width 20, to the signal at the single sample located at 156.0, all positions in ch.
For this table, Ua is -0.41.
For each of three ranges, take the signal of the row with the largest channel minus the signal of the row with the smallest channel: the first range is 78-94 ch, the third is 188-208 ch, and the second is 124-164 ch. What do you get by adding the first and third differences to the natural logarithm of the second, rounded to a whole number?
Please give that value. -21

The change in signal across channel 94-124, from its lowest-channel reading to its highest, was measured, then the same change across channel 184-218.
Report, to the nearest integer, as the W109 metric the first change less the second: 32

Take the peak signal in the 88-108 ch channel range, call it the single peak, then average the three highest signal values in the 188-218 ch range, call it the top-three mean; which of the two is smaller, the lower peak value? 65.3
